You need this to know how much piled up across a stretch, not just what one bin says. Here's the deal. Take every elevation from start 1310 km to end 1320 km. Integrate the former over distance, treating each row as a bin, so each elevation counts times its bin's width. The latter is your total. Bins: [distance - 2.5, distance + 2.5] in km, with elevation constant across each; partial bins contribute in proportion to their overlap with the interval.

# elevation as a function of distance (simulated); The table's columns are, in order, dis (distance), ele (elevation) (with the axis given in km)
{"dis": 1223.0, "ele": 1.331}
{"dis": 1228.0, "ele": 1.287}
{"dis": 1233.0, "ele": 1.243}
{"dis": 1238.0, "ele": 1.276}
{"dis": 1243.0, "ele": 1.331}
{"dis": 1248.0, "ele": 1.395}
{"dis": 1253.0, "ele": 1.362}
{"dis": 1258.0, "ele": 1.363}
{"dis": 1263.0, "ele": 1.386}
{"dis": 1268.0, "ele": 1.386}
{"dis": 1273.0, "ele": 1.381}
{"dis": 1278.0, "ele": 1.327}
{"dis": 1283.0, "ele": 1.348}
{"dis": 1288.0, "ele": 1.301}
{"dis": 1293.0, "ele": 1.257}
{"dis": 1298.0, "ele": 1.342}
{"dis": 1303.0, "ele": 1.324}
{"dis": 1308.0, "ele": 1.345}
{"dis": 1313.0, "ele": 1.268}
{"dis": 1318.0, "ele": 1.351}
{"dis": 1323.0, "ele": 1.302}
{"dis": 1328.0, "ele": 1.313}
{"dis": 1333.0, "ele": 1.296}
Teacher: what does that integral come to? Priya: 13.1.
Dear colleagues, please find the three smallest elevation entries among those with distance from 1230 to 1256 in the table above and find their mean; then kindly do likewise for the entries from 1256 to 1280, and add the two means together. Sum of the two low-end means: 2.640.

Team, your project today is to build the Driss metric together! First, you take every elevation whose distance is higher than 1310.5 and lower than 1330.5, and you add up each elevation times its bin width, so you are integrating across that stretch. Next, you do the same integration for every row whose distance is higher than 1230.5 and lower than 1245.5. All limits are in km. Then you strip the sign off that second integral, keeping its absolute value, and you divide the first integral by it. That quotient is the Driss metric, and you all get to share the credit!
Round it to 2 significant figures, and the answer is 1.4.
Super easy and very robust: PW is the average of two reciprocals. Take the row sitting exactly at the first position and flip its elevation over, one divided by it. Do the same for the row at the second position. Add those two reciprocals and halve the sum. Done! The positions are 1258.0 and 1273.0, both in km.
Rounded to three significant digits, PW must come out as 0.729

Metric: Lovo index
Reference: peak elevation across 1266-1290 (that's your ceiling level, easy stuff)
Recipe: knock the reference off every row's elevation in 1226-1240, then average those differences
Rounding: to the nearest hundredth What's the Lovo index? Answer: -0.12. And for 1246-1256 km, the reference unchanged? -0.01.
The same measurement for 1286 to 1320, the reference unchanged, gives -0.07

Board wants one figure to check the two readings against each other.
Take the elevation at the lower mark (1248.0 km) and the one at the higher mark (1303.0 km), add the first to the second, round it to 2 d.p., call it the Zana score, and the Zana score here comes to 2.72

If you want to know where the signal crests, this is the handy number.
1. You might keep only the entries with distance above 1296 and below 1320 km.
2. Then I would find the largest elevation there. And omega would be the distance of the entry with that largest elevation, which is 1318.0 km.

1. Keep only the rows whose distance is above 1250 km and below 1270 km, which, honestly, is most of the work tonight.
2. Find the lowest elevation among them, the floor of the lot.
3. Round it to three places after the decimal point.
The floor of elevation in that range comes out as 1.362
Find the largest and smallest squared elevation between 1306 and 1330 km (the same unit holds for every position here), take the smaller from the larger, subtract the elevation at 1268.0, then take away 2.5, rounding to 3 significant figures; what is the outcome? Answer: -3.67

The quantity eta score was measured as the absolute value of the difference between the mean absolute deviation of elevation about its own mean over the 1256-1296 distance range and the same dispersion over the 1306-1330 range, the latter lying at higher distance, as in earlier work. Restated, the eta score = 0.011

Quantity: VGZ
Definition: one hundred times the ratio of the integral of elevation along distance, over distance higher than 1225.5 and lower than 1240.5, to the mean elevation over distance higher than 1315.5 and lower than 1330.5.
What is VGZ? 1439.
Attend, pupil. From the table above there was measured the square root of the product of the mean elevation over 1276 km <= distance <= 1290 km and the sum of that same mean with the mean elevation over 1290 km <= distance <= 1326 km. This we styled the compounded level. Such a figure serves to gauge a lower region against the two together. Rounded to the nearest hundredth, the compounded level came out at 1.87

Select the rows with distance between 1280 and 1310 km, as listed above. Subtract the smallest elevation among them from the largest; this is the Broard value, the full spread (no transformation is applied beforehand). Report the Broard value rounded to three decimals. 0.091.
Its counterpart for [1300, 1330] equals 0.083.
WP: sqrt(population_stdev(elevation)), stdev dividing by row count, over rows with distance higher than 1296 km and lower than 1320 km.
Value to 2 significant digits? 0.17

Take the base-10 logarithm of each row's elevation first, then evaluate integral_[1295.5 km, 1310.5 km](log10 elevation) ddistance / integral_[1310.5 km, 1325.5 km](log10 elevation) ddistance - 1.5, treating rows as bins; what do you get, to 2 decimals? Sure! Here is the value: -0.41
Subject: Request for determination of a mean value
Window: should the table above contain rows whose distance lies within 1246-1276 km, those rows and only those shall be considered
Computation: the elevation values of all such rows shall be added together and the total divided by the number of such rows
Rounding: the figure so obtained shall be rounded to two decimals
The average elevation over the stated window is 1.38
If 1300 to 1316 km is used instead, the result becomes 1.31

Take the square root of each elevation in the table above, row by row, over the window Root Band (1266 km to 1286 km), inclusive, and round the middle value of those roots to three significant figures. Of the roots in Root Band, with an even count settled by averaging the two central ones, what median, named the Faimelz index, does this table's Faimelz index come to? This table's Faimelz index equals 1.17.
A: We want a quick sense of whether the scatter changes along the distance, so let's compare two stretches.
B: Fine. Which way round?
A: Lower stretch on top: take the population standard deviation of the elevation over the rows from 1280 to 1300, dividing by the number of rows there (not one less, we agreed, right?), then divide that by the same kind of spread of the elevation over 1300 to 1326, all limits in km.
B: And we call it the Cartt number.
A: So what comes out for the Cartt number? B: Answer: 1.2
